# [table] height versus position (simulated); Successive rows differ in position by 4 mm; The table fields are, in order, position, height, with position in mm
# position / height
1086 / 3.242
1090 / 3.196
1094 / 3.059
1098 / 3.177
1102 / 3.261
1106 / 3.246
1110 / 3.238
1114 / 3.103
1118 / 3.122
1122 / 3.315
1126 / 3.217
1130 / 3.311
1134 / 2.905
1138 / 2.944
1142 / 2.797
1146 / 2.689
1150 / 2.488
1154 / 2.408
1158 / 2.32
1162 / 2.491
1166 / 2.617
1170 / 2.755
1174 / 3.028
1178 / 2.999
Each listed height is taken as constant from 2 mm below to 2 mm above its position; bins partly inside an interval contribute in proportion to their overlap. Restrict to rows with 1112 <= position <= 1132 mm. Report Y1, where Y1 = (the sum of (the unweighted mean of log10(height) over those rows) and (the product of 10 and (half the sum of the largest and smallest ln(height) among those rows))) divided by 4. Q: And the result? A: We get 3.04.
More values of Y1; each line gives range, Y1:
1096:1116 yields 3.02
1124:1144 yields 2.90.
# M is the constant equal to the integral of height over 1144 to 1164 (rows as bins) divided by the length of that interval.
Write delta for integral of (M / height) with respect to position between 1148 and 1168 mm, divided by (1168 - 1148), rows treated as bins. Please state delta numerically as 1.01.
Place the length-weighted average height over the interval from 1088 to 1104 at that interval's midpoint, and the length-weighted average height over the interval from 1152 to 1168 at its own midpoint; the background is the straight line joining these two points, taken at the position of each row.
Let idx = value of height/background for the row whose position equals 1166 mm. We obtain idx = 1.09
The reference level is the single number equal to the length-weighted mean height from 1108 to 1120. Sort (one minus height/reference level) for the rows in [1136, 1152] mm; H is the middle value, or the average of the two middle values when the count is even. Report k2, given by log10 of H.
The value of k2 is -0.9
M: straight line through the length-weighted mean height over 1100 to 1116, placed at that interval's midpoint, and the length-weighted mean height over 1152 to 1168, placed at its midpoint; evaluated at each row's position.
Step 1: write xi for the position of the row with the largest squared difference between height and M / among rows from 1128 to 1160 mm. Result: 1130 mm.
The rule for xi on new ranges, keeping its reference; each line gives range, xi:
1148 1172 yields 1170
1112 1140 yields 1130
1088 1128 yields 1094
